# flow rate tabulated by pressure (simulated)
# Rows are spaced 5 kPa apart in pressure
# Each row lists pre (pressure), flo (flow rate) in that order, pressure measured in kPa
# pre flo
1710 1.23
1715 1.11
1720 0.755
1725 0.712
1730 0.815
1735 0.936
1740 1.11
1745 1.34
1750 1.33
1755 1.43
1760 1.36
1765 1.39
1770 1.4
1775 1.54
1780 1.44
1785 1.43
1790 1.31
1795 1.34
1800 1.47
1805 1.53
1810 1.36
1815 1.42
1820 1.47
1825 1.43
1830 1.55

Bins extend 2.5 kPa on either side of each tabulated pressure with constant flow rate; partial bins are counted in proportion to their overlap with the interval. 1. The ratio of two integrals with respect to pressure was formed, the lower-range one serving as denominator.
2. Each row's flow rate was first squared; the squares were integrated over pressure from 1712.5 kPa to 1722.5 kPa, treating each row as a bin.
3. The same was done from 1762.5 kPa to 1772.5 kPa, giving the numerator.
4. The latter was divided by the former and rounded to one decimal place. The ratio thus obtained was 2.2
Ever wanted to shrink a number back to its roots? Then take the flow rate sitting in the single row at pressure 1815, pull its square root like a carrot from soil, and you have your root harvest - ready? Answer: 1.19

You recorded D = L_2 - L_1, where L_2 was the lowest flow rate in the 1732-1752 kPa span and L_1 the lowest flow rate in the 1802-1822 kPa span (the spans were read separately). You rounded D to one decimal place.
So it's -0.4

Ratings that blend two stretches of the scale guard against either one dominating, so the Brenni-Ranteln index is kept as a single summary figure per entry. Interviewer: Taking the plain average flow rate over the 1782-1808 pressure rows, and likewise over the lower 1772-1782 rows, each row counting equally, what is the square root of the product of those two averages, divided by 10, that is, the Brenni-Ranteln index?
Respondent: 0.145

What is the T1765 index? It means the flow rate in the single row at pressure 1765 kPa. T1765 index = 1.39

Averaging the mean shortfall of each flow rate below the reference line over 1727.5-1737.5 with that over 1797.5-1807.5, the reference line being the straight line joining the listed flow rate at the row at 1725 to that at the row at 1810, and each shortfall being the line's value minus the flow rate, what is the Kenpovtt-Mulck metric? -0.15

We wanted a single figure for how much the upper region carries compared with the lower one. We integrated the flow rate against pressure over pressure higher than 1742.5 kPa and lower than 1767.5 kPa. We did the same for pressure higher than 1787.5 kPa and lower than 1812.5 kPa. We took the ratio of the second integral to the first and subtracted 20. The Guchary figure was -19.0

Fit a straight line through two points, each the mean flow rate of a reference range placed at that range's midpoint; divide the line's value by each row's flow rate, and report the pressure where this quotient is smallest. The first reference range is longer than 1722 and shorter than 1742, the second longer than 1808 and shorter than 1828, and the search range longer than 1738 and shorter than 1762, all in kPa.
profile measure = 1755 kPa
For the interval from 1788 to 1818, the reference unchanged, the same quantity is 1805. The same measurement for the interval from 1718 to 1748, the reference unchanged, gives 1745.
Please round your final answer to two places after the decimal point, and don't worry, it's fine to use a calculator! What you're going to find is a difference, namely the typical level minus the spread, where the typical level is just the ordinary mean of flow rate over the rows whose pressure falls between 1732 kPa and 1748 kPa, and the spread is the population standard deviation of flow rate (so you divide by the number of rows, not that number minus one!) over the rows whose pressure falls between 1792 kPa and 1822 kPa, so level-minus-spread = 1.06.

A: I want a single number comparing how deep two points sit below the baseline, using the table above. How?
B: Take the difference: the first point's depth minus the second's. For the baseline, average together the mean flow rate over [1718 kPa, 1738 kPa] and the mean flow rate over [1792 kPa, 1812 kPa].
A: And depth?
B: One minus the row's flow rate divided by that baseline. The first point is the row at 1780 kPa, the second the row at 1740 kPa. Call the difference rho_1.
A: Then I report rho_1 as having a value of -0.30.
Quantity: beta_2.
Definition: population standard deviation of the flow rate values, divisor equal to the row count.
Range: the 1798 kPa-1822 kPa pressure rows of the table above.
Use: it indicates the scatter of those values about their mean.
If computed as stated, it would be 0.057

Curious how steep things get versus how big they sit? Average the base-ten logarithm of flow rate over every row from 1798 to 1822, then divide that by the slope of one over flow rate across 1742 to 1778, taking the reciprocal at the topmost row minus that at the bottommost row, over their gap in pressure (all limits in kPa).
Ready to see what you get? -50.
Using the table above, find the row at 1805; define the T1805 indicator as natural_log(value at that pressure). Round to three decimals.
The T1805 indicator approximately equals 0.425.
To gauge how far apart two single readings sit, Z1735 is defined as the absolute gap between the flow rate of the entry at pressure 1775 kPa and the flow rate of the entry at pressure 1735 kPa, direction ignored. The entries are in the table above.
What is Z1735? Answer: 0.60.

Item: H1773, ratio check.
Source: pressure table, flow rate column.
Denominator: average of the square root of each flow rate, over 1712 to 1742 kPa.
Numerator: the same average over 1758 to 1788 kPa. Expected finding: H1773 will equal 1.26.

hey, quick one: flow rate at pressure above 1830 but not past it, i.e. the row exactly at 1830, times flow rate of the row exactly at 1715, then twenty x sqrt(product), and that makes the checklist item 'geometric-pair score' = 26.2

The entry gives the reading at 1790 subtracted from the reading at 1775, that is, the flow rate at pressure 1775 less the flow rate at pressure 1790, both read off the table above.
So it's 0.23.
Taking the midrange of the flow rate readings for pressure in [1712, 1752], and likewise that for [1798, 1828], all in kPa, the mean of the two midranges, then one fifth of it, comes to 0.247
